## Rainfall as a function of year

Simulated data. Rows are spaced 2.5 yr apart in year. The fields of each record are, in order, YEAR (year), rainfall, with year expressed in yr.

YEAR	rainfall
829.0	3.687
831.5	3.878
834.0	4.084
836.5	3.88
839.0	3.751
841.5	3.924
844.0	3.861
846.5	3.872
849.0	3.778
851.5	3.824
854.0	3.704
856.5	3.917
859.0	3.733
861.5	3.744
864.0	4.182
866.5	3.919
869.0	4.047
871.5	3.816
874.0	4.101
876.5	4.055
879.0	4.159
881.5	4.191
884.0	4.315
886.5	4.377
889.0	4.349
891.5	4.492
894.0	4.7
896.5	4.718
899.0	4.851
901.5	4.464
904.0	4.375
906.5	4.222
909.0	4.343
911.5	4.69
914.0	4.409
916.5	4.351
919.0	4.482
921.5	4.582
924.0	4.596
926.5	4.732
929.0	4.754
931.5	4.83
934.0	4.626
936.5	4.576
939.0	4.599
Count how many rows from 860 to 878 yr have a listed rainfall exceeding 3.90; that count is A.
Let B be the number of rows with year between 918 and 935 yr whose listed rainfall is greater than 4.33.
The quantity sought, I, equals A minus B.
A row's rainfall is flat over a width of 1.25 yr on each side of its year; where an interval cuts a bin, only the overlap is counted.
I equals -2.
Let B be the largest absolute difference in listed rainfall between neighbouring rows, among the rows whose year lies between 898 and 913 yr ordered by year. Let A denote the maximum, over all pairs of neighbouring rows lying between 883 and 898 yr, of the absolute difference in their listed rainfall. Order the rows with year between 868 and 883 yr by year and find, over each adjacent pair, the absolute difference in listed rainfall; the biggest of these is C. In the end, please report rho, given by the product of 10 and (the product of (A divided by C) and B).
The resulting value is 2.8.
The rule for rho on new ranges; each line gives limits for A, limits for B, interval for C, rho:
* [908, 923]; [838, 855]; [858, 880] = 1.4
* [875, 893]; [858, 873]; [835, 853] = 3.6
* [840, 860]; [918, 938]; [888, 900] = 2.1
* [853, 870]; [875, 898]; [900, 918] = 2.6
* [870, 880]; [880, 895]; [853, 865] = 1.4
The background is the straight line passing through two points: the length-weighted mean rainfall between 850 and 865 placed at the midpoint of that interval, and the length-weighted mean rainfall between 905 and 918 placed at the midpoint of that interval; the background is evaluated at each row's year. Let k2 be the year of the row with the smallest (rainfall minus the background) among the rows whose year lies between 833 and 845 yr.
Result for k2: 839.0 yr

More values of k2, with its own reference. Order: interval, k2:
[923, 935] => 934.0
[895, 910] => 906.5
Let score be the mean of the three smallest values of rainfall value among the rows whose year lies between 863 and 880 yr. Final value 3.9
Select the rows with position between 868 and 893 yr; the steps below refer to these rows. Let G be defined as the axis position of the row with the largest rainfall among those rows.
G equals 891.5 yr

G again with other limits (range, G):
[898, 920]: 899.0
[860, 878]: 864.0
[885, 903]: 899.0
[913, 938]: 931.5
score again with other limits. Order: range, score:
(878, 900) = 4.2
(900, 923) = 4.3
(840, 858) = 3.8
